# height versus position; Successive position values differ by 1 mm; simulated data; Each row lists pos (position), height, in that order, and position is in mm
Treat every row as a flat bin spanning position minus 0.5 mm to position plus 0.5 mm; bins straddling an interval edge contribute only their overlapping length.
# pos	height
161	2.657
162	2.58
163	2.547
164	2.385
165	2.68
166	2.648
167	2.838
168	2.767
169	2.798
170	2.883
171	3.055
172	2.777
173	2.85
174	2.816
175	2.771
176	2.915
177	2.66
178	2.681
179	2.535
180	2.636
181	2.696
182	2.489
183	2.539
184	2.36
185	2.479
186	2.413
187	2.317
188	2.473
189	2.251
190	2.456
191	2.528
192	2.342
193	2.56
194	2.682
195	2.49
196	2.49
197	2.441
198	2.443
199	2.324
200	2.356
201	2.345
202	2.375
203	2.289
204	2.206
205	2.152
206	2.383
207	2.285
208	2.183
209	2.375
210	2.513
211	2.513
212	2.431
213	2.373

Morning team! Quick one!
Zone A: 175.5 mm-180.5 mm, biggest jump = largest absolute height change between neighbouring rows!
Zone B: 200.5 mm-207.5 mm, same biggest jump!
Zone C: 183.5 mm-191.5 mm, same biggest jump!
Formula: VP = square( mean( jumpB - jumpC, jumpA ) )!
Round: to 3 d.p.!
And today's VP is 0.017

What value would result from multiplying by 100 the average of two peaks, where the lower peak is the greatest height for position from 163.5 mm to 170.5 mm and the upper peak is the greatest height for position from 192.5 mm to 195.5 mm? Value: 278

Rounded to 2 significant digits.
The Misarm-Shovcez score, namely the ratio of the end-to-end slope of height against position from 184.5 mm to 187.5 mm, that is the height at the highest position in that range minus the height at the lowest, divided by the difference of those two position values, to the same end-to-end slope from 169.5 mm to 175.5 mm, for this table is 3.6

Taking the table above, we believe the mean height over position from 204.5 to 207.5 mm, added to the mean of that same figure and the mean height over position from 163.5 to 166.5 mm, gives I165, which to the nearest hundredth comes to 4.70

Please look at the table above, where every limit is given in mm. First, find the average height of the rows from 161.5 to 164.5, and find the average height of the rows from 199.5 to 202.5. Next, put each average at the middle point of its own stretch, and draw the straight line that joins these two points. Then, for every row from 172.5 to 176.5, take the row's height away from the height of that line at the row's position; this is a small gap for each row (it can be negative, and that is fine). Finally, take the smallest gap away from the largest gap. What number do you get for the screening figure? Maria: 0.15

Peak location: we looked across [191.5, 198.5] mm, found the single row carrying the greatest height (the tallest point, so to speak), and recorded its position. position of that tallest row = 194 mm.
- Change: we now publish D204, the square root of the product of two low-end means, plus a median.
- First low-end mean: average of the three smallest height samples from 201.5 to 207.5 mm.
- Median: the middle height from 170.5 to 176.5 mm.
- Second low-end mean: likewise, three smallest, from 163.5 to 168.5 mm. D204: 5.22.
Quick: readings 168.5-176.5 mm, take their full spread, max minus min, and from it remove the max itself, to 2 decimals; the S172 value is -2.77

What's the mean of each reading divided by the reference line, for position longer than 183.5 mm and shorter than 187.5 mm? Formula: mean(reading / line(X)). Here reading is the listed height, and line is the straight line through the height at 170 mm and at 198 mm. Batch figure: 0.91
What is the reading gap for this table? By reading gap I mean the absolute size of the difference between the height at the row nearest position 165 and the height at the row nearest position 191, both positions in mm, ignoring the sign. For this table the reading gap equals 0.15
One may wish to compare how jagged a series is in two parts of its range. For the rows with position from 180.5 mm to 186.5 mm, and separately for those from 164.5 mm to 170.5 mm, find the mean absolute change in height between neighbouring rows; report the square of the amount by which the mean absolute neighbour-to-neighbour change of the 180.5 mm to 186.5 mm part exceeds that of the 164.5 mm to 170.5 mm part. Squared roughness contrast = 0.0018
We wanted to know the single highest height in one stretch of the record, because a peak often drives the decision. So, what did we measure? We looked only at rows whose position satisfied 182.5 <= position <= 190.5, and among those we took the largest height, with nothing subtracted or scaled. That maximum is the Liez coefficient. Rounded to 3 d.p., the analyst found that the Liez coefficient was 2.539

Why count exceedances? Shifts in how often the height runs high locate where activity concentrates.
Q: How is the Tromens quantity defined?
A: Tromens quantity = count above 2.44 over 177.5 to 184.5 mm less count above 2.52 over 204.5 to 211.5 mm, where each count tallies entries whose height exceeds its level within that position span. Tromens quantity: 6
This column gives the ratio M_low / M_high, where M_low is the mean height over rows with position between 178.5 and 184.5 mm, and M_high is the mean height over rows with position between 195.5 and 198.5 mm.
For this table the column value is 1.03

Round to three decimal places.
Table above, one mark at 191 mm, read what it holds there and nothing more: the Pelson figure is 2.528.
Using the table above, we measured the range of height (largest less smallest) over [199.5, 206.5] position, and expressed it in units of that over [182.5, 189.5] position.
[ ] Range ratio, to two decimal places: 0.80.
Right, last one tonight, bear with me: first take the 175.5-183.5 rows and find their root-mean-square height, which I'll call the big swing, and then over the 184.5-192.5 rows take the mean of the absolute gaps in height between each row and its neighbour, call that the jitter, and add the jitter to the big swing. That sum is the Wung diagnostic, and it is 2.79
